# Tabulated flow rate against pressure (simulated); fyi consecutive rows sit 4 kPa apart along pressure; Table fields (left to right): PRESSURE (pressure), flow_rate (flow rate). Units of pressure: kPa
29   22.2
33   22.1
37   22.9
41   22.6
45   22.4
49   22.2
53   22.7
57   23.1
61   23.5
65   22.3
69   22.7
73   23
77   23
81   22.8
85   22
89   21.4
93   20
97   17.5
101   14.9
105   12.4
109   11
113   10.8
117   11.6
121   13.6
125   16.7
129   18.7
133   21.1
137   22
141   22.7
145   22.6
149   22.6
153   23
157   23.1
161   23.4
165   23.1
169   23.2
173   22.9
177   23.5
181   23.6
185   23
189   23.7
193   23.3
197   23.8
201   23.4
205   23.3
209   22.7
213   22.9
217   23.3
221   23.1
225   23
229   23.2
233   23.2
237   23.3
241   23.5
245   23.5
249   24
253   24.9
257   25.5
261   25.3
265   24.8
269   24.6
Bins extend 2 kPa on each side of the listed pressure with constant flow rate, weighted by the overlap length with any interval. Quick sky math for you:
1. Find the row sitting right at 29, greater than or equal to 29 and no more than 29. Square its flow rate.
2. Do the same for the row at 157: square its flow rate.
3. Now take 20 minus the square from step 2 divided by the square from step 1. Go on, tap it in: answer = 18.92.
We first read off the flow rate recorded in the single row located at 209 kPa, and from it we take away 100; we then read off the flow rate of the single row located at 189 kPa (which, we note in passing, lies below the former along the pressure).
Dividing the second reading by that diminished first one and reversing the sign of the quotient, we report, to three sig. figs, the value 0.307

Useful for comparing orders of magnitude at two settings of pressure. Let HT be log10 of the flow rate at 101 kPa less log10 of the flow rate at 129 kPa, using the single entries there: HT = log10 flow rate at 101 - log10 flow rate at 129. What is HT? -0.10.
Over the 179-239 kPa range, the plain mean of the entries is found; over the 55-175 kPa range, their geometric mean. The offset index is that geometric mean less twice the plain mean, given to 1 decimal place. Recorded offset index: -27.0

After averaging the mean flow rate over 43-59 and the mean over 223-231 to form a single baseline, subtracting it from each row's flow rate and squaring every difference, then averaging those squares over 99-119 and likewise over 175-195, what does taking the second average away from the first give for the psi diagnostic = 117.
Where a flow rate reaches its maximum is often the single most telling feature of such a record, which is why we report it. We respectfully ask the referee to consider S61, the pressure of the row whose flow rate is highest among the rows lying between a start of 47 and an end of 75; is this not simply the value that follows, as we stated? 61 kPa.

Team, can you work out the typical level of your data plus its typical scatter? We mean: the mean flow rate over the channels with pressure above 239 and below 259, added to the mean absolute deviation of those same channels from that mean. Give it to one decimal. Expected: 25.0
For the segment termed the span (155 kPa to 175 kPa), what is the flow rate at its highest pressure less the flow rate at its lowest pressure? 0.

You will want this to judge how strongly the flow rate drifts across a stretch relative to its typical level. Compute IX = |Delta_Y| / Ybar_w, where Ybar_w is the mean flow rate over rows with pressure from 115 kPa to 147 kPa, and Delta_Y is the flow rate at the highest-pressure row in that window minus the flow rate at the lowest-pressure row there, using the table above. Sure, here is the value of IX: 0.591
